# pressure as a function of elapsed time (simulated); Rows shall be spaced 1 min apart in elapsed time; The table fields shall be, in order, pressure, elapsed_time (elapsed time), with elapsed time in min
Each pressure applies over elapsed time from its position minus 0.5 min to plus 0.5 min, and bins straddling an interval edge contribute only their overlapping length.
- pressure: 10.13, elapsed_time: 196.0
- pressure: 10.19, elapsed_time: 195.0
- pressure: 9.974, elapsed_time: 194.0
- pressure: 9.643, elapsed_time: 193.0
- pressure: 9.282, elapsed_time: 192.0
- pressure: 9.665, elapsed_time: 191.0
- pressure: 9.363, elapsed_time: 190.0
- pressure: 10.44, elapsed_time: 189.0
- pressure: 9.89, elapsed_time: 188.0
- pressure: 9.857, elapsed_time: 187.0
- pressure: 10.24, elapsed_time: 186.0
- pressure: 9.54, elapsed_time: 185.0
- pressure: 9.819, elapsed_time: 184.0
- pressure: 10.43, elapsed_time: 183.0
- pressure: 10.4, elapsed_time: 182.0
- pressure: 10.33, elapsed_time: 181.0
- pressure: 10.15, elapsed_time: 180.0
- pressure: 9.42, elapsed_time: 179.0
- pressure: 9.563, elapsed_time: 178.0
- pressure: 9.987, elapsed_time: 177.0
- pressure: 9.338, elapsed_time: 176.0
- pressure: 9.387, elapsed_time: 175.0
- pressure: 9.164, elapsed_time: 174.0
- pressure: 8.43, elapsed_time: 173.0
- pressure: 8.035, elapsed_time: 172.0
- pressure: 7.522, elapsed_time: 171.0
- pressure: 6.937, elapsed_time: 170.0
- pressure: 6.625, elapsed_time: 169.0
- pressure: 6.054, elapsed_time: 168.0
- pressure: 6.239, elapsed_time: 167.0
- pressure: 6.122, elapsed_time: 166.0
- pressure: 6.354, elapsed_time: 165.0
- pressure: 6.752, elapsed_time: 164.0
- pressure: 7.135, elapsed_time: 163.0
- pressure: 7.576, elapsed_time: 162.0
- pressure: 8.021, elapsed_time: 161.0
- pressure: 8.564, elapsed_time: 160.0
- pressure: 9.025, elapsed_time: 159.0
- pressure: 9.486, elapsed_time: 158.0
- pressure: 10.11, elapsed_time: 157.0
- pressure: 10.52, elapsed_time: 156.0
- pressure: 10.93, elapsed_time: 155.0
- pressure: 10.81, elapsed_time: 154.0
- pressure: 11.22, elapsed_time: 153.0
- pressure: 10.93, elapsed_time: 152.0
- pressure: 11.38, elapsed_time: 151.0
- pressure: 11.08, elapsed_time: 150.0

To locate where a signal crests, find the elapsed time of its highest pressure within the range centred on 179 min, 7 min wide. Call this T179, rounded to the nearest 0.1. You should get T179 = 182.0 min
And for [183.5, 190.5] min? 189.0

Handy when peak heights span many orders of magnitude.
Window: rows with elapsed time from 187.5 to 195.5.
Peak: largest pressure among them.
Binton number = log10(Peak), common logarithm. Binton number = 1.02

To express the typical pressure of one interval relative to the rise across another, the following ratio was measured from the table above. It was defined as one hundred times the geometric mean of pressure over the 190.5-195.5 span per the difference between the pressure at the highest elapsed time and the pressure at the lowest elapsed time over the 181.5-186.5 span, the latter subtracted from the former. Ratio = -6091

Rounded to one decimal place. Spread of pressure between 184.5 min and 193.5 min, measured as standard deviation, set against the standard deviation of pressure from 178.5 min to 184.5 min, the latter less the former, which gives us 0.0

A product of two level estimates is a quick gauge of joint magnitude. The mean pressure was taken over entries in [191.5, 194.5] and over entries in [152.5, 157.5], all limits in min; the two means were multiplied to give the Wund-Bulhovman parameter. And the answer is 103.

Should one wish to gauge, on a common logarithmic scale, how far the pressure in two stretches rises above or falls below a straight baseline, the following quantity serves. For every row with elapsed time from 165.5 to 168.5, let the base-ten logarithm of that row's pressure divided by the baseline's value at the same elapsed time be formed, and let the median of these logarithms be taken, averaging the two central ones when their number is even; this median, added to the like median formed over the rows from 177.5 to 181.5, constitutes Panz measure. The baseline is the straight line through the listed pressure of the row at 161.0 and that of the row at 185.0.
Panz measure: -0.10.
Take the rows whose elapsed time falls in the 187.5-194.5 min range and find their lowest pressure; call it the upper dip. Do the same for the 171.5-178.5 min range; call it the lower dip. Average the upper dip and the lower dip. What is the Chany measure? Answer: 8.7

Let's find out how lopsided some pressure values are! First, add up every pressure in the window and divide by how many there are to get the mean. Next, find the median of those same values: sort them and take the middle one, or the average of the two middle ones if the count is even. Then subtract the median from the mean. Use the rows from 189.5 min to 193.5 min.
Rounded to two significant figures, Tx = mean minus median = -0.015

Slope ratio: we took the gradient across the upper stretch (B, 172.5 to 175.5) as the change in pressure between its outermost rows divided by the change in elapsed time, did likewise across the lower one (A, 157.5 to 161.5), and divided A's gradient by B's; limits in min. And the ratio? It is -1.0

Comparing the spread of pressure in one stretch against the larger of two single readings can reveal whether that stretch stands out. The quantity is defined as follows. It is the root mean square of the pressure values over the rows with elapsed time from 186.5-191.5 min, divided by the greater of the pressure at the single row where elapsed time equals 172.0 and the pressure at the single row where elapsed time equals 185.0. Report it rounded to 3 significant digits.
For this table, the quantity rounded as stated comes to 1.03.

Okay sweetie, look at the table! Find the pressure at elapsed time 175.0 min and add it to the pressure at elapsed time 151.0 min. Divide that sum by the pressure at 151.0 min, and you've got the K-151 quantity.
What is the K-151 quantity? 1.8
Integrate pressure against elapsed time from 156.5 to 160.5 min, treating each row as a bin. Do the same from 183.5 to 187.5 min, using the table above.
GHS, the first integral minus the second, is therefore -2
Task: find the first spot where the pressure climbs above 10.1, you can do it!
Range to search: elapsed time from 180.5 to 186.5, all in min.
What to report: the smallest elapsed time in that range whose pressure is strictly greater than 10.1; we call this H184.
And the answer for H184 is 181.0 min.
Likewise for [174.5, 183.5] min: 180.0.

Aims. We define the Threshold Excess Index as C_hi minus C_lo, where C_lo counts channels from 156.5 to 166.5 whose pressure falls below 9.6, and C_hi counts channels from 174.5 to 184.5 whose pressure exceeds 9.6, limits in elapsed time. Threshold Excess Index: -3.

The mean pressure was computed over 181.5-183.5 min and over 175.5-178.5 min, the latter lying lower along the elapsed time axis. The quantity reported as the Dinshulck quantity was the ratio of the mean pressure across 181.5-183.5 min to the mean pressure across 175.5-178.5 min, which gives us 1.08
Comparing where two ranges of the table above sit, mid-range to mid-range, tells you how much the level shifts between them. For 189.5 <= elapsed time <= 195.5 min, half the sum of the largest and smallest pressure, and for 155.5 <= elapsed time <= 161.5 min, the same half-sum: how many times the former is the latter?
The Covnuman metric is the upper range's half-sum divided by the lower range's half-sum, 1.05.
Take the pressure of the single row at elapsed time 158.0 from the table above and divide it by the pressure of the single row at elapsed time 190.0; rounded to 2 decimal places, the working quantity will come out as 1.01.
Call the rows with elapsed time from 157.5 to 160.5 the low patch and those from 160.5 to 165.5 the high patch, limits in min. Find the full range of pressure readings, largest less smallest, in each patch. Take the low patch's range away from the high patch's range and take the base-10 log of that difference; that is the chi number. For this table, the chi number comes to -0.13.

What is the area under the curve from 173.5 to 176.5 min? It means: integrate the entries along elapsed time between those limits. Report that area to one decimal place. 27.9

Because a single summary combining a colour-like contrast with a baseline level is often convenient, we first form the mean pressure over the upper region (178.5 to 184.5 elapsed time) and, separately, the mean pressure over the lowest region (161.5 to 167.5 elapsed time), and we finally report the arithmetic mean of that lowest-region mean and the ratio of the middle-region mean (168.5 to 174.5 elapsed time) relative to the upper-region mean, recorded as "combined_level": 3.7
